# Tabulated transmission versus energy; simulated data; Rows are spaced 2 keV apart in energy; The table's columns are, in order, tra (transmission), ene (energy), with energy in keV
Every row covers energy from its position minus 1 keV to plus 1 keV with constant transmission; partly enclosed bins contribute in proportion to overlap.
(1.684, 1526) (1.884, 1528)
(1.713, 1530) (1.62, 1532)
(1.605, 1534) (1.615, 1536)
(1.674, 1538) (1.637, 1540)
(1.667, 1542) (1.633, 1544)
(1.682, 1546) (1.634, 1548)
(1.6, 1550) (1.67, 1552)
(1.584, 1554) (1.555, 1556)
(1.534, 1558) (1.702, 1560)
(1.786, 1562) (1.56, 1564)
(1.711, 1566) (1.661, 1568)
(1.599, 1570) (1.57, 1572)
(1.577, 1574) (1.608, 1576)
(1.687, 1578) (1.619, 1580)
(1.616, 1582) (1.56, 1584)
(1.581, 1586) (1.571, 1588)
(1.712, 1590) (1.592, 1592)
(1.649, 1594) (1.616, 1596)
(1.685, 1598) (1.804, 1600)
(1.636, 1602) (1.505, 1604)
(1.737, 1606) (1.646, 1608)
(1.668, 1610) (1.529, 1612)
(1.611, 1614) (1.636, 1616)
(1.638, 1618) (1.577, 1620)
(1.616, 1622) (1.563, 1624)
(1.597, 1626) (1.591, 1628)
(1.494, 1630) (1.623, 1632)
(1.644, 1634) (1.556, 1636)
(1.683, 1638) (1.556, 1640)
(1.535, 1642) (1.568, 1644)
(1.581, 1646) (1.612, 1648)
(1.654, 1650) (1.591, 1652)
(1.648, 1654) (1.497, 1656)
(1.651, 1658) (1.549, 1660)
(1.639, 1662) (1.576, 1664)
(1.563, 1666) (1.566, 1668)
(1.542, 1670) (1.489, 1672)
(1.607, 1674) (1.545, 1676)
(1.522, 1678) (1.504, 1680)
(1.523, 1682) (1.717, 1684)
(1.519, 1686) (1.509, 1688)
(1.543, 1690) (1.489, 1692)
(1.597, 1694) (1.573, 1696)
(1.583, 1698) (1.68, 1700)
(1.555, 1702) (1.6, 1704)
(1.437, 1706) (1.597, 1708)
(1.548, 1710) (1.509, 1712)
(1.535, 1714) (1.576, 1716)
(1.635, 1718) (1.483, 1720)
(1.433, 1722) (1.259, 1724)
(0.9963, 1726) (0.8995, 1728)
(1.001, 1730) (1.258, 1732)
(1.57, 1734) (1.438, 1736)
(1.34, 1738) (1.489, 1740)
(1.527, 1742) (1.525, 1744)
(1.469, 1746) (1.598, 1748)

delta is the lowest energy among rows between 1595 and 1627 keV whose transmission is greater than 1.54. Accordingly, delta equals 1596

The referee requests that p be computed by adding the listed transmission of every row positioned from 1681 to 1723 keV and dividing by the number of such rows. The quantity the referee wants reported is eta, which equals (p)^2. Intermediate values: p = 1.55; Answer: 2.42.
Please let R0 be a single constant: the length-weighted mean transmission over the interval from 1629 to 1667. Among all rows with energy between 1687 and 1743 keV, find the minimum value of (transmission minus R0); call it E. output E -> -0.69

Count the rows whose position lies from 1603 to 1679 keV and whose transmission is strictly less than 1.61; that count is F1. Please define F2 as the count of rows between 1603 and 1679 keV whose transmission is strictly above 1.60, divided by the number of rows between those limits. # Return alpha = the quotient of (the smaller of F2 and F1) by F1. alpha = 0.018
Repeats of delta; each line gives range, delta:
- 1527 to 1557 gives 1528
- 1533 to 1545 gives 1534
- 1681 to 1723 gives 1684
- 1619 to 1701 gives 1620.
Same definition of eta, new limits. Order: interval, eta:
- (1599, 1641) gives 2.61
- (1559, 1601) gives 2.69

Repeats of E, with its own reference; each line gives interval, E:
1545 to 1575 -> -0.06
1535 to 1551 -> 0.01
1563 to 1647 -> -0.10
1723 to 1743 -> -0.69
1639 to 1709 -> -0.15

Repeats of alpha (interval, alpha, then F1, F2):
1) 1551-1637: 0.028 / 20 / 0.6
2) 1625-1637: 0.083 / 4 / 0.3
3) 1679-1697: 0.014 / 8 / 0.1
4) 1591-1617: 0.256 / 3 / 0.8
